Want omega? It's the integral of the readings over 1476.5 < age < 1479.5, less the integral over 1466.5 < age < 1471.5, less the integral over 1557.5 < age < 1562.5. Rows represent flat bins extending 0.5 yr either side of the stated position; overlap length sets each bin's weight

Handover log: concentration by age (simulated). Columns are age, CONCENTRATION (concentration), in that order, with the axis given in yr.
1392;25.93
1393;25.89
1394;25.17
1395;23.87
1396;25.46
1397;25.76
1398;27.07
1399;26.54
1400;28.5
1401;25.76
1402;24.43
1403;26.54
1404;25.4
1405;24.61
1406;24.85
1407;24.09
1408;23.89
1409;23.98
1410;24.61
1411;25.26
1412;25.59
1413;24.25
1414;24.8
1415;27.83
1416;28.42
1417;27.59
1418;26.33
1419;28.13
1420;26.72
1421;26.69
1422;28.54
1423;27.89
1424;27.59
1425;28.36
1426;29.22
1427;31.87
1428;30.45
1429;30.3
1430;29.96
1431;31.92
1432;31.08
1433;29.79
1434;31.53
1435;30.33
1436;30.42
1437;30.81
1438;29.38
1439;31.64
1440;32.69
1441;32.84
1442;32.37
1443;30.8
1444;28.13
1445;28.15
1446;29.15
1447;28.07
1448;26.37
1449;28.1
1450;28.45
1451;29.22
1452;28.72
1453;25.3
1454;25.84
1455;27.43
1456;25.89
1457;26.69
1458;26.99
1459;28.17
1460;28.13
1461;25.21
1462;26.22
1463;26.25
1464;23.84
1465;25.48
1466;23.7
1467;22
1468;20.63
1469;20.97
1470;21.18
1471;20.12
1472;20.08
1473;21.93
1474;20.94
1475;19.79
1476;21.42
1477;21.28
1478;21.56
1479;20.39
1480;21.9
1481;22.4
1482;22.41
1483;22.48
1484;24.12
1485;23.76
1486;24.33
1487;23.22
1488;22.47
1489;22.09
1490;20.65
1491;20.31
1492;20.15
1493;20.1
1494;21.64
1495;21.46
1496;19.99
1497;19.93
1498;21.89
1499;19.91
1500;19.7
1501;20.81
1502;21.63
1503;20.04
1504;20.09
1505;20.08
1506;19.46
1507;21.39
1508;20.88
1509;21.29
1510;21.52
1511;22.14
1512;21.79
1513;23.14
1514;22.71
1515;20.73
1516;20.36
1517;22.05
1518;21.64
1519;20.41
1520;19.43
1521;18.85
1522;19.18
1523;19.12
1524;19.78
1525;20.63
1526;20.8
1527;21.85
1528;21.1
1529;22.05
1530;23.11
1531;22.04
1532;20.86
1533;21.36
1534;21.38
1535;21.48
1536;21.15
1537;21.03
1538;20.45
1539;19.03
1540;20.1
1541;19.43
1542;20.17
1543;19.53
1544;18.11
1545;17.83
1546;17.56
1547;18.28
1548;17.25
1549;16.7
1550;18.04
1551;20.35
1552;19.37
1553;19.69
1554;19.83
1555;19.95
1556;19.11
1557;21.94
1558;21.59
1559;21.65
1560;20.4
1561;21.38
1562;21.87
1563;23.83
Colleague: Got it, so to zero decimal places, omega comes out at -149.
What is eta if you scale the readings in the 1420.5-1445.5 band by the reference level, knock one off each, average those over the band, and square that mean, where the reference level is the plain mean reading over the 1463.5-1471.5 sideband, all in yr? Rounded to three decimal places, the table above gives 0.125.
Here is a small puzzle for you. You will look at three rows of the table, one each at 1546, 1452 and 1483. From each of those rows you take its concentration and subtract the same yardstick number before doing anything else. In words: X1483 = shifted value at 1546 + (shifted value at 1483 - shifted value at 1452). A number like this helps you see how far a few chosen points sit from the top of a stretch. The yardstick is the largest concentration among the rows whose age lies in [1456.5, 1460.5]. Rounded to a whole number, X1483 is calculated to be -17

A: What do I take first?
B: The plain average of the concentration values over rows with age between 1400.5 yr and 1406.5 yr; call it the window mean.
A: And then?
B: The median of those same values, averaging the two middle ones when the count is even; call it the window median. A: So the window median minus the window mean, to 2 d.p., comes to -0.14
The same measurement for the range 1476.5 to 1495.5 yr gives -0.03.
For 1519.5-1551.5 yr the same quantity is 0.20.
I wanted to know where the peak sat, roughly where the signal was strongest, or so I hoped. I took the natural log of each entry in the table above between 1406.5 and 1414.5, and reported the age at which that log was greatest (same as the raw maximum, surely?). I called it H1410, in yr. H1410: 1412 yr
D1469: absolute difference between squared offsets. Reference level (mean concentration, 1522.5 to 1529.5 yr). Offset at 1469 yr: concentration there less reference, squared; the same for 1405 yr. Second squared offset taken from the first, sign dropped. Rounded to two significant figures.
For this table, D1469 15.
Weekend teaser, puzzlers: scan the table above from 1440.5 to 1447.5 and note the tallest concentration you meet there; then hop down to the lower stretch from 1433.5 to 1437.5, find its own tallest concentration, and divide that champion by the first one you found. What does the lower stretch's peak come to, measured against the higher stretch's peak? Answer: 0.96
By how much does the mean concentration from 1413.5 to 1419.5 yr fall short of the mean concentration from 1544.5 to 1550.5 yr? -10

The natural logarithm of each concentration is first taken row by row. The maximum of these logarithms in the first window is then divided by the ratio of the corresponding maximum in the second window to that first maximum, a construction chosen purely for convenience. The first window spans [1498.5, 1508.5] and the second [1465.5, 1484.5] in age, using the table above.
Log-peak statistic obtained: 2.97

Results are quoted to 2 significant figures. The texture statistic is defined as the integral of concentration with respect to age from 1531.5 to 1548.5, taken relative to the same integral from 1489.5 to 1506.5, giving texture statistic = 0.96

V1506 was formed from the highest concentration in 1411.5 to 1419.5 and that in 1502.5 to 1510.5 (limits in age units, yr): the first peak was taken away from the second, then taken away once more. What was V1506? -35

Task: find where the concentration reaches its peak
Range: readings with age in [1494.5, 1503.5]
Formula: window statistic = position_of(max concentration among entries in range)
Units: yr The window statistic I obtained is 1498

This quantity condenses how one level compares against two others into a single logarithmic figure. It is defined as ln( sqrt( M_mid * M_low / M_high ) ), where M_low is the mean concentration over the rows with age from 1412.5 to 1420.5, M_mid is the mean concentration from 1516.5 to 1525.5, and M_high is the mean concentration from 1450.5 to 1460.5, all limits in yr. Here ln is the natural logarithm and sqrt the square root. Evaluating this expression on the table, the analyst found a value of 1.49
